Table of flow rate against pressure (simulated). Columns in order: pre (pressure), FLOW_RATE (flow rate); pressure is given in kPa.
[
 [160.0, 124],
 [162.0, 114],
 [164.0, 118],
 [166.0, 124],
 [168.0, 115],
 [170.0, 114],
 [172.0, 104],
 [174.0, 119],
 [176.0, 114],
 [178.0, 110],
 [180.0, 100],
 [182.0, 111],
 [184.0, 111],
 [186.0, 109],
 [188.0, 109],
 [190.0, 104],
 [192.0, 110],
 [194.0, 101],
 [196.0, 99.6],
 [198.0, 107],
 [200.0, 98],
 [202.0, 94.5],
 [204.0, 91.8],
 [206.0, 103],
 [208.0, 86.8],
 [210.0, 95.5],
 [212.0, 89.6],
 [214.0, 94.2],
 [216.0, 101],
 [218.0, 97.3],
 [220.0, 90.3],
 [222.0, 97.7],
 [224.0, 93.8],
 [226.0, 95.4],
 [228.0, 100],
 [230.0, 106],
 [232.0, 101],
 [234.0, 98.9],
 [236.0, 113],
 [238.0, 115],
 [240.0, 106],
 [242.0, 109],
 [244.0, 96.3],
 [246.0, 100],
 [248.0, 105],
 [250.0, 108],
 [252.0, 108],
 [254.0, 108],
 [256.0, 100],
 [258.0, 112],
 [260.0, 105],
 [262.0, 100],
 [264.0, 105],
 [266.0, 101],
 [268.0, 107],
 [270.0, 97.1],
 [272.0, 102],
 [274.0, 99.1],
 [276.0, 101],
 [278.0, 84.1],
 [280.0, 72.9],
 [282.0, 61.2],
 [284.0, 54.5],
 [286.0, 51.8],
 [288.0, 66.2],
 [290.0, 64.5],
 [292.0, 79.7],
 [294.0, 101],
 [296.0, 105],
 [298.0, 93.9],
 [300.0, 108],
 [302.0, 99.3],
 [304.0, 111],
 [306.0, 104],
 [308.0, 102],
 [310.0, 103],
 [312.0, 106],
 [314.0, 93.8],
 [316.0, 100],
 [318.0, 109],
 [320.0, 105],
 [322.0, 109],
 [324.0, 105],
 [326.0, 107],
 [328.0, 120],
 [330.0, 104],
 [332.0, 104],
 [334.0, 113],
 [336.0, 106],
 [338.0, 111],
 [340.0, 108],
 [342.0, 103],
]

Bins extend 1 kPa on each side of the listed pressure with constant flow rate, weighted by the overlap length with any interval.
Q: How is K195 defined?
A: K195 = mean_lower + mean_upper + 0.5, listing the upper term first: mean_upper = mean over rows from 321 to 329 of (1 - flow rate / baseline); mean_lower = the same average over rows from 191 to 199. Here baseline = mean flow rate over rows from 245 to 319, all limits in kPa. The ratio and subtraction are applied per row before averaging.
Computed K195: 0.25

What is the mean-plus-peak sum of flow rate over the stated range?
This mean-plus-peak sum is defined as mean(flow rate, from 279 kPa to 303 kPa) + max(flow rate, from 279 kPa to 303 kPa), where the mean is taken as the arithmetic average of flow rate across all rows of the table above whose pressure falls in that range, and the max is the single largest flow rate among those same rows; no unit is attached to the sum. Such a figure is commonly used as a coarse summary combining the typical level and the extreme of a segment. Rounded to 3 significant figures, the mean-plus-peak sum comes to 188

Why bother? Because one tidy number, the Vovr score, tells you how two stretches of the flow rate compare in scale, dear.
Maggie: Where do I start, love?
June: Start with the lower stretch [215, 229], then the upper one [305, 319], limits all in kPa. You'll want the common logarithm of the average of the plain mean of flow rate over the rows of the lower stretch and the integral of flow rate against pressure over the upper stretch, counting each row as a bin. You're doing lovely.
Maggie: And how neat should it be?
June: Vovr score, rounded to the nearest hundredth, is 2.88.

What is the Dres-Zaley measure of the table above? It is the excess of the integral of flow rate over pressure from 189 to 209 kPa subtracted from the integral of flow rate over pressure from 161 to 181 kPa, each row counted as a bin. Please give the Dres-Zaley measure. 273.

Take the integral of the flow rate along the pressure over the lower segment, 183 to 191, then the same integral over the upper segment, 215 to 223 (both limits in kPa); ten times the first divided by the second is 11.2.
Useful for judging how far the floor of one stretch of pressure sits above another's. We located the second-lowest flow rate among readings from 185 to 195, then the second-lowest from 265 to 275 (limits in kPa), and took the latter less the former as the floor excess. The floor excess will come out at -5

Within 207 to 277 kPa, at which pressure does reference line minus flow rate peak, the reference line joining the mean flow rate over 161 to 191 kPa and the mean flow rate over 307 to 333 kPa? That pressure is 208.0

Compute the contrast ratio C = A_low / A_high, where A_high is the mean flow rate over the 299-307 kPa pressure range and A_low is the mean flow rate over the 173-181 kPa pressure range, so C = 1.05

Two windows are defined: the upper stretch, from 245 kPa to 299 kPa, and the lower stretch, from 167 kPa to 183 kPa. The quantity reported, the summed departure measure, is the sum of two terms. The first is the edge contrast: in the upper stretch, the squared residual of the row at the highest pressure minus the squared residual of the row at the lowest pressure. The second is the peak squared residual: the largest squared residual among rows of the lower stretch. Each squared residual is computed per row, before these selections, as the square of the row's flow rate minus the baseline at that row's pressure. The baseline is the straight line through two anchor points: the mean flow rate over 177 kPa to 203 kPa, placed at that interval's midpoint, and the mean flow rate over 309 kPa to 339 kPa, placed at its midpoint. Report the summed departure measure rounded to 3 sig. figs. 321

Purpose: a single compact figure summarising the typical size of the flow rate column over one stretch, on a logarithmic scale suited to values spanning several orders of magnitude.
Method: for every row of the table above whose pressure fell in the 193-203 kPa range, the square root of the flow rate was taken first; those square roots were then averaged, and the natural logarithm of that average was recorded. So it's 2.30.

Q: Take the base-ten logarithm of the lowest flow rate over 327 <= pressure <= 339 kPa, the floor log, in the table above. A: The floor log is 2.02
